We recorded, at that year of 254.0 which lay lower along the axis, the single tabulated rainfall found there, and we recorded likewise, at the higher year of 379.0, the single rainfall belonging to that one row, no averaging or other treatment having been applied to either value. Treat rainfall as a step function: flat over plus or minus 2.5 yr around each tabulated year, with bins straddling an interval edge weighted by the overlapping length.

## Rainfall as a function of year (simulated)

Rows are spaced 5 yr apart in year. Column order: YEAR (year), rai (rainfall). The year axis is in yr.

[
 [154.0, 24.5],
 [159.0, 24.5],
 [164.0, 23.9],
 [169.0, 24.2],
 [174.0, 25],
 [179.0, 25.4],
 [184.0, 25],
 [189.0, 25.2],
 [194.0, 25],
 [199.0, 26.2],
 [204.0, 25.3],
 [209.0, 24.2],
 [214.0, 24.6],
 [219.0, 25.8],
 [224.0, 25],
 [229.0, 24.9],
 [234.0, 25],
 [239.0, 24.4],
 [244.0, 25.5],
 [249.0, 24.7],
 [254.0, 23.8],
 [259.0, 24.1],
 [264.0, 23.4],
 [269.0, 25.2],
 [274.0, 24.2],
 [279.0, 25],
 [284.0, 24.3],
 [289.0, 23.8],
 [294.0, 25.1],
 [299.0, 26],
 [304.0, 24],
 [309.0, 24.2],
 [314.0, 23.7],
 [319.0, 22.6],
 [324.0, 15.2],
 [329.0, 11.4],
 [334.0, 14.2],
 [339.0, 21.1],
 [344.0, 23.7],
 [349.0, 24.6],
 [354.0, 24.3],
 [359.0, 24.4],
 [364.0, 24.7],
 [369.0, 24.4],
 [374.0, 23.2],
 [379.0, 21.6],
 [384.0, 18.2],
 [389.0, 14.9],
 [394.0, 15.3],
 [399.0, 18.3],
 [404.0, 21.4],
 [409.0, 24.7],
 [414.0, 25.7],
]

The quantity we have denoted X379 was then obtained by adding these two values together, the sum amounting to 45.4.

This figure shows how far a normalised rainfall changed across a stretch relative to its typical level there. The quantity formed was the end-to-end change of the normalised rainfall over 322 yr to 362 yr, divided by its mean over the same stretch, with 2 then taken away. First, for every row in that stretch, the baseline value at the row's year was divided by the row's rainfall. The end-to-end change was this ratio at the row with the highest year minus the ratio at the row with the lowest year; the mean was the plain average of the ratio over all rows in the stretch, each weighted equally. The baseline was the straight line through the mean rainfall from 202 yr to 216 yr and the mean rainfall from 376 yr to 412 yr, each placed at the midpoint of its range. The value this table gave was -2.50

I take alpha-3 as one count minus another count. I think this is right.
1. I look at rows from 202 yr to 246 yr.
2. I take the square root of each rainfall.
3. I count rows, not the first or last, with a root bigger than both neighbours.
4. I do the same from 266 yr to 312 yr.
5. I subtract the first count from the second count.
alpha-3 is 0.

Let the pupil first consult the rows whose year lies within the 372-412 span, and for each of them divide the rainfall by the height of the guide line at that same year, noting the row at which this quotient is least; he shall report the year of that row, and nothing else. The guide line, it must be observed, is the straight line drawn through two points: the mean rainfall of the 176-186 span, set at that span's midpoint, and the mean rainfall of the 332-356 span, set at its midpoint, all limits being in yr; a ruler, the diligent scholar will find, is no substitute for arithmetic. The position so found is 389.0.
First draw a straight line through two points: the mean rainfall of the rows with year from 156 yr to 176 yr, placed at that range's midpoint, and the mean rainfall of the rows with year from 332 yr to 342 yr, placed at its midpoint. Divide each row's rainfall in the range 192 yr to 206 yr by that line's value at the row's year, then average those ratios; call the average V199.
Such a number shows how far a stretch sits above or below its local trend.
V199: 1.10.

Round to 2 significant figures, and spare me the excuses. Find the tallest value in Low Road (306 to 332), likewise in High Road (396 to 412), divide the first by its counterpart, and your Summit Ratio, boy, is 0.98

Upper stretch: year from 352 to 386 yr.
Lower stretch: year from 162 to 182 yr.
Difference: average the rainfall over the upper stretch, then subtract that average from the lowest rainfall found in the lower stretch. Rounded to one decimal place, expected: 0.9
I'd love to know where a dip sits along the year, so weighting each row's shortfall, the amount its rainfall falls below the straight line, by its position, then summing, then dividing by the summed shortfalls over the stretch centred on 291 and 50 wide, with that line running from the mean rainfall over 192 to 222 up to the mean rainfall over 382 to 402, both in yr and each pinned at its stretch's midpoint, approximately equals 293.5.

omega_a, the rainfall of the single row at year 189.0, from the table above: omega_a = 25.2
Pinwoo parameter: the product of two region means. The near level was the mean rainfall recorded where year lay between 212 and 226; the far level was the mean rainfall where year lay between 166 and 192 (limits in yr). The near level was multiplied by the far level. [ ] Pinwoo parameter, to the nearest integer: 627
